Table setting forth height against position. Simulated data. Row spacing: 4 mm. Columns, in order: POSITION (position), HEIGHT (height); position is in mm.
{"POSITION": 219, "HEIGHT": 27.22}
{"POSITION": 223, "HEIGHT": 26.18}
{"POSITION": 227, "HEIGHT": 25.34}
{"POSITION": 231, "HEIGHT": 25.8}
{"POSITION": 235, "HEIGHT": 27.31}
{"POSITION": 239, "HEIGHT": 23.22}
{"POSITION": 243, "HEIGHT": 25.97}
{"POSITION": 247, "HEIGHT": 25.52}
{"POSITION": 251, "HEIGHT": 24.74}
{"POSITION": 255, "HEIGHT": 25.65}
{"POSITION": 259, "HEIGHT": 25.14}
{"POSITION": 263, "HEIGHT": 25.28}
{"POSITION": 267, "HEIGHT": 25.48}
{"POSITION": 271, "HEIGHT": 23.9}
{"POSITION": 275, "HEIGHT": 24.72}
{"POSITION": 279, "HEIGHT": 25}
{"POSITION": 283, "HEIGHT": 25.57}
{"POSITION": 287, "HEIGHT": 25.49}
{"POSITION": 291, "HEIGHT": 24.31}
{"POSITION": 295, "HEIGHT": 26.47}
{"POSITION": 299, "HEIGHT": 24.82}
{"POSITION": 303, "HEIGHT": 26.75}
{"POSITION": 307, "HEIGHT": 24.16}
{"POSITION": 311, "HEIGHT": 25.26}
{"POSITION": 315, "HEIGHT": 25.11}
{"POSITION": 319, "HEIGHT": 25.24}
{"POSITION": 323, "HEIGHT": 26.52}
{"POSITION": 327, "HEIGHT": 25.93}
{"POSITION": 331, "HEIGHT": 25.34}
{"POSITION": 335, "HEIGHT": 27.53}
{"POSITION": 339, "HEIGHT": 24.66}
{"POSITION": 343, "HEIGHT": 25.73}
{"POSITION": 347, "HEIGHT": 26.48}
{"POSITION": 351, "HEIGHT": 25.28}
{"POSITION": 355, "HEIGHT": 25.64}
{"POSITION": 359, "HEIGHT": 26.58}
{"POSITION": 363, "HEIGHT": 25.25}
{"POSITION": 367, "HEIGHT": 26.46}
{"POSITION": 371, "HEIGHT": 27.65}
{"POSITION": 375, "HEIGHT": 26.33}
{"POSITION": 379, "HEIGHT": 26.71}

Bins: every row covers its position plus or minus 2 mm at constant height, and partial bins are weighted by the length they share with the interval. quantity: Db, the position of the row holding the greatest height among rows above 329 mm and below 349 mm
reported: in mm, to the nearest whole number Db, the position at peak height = 335 mm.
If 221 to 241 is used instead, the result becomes 235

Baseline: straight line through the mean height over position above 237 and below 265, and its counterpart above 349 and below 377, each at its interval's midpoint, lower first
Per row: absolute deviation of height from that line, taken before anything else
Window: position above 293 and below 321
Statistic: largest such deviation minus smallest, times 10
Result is 10.6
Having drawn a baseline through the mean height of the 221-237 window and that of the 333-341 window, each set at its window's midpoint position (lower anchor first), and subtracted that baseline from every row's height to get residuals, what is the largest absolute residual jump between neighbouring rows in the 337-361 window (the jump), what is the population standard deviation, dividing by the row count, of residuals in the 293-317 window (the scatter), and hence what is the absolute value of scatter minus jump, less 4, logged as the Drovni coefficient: -3.7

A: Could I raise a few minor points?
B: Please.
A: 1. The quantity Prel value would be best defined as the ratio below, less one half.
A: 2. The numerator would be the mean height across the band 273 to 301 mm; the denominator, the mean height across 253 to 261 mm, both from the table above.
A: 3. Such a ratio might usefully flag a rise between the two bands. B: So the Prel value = 0.49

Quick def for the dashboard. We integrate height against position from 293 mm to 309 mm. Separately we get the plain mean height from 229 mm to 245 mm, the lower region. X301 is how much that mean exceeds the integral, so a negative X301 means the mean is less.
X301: -383.2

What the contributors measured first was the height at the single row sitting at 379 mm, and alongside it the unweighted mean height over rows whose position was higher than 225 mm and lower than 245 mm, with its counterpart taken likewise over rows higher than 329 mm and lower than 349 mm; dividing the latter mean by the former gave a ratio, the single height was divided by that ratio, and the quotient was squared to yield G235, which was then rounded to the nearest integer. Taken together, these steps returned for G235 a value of 691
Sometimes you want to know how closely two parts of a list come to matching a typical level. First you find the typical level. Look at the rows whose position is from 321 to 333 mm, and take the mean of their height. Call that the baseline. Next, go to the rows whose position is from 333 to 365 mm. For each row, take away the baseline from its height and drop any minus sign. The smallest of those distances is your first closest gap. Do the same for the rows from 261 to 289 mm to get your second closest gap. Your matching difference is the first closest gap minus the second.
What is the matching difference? -0.16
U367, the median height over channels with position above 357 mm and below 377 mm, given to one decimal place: 26.5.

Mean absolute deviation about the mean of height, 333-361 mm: 0.75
